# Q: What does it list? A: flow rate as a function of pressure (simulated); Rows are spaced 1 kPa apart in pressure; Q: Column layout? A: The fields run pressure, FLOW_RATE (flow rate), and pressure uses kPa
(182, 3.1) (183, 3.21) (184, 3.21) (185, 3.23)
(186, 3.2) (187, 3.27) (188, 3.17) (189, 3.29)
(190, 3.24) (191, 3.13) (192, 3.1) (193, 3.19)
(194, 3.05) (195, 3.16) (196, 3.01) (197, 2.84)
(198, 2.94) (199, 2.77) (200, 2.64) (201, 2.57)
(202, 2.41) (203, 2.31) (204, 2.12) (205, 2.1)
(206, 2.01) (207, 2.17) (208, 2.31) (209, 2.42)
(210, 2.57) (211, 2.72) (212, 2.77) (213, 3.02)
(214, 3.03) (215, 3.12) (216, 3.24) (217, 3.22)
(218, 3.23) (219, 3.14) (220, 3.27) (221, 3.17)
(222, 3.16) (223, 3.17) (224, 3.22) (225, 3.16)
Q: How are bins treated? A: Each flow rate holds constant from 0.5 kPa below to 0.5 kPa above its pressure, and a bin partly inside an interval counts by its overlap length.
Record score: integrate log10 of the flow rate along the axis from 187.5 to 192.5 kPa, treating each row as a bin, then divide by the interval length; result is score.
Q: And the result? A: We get 0.503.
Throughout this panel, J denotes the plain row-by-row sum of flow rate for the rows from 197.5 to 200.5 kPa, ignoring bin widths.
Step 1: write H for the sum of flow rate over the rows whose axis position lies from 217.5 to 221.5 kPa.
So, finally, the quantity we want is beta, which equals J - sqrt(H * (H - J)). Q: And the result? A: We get 0.8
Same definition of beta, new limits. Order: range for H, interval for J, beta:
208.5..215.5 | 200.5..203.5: -8.3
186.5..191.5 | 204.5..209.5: 2.0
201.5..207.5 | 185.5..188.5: 2.9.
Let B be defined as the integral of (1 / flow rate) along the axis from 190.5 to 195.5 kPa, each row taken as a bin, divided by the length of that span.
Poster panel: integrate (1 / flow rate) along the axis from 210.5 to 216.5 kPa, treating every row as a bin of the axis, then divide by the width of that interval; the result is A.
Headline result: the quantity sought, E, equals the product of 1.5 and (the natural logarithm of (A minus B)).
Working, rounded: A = 0.34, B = 0.320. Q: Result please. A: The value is -6.2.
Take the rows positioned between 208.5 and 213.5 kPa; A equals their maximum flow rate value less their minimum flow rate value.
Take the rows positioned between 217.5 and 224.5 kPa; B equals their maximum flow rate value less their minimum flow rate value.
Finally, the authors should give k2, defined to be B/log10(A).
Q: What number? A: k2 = -0.6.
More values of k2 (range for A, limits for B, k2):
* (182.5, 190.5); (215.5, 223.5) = -0.1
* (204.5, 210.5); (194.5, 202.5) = -3.0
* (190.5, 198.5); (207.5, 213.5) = -1.6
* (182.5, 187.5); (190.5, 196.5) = -0.2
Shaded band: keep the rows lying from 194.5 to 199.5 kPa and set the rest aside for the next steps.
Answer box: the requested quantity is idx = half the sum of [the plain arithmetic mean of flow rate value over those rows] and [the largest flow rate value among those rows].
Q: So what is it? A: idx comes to 3.05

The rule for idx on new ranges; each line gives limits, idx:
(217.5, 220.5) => 3.24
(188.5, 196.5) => 3.22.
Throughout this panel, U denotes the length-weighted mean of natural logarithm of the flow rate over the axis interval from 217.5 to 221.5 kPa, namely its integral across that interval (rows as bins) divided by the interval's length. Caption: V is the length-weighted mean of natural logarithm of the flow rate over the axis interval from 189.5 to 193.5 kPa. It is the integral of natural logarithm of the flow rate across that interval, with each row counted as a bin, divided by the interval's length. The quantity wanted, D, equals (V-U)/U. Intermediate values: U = 1.16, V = 1.15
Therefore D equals -0.01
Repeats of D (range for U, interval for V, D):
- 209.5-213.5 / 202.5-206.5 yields -0.26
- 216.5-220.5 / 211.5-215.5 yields -0.06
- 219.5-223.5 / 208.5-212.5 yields -0.17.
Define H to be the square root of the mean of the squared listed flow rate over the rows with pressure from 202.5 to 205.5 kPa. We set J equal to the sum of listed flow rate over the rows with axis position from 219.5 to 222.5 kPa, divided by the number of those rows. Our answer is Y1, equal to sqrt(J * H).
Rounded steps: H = 2.2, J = 3.20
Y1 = 2.6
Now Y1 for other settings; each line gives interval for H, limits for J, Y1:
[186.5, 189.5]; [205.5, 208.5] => 2.6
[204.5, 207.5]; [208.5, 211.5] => 2.3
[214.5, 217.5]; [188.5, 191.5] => 3.2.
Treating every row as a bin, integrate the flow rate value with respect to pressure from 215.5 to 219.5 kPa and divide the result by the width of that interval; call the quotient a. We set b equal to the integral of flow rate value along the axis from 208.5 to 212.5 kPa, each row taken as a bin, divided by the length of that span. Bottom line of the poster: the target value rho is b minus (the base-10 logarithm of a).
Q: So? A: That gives 2.1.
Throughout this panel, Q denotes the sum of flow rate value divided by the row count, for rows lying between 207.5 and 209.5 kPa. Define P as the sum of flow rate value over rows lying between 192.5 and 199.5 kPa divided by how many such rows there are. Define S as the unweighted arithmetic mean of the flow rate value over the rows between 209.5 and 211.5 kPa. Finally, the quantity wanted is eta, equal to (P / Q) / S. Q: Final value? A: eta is 0.48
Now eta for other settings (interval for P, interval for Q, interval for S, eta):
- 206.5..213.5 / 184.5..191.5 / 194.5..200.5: 0.28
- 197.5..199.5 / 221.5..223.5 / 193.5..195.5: 0.29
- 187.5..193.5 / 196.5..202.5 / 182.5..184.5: 0.37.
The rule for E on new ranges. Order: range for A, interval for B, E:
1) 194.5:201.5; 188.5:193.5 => -4.9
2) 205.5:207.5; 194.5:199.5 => -3.0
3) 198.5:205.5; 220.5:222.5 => -3.4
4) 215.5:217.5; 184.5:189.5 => -13.3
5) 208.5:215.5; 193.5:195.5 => -5.0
